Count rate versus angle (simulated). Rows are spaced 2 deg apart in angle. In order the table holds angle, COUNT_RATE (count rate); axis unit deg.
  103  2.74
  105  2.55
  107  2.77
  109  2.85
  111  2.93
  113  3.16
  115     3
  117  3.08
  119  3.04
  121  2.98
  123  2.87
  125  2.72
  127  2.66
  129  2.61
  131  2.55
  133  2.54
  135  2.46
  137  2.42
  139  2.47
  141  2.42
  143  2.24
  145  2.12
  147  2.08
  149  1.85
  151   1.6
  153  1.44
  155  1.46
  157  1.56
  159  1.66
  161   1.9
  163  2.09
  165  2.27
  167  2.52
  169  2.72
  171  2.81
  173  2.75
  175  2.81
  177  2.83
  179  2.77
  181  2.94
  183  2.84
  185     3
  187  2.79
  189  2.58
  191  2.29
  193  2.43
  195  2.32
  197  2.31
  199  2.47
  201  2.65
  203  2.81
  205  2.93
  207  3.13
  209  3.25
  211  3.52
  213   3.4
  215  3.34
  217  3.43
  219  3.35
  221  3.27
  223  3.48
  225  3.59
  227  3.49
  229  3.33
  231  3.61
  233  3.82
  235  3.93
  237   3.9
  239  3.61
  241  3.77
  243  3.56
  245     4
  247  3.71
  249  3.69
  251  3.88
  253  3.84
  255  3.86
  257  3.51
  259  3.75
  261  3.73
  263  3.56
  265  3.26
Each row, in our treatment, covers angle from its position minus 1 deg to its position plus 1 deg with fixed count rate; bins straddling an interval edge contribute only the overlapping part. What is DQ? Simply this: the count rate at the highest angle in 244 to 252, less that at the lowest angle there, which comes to -0.1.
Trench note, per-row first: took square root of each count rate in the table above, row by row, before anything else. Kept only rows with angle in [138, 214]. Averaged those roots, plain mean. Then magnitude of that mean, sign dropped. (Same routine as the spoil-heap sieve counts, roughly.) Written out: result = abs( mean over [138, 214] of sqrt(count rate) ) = 1.56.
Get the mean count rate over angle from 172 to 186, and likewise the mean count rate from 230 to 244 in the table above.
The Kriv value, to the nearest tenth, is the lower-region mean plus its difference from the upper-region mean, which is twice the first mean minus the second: 2.0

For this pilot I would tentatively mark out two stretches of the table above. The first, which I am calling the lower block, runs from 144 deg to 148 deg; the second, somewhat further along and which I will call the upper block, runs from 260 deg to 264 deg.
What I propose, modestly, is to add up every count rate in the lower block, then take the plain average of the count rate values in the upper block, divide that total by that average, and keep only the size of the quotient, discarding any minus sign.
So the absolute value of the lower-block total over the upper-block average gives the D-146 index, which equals 1.2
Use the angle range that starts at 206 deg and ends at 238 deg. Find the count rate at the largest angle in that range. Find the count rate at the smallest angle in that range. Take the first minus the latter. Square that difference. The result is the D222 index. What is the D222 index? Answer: 0.59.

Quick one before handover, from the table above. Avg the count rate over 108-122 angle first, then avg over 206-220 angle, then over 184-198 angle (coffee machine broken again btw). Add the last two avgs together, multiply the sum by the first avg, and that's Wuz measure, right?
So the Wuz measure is 17.7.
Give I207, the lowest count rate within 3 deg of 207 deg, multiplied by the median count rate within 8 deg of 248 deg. 11.1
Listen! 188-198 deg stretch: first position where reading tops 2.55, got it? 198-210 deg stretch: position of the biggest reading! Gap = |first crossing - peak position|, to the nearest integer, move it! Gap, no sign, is 20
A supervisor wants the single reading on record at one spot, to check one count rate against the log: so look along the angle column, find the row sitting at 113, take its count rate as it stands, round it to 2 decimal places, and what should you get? 3.16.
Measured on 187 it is 2.79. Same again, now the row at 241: 3.77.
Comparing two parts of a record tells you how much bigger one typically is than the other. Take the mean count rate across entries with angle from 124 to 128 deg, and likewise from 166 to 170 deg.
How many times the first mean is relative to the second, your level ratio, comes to 1.03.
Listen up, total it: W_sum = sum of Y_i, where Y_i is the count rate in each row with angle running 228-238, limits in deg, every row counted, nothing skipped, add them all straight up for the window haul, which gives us 19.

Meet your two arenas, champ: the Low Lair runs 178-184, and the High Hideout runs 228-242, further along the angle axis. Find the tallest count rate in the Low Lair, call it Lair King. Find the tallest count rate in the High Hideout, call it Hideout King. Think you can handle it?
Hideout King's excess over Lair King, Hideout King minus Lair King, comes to 0.99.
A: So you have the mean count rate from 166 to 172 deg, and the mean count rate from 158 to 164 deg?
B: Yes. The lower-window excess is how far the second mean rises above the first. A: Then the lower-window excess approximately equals -0.8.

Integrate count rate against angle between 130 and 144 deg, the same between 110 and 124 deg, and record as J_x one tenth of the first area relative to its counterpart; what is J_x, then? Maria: 0.081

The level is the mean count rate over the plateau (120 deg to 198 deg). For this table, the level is 2.4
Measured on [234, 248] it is 3.8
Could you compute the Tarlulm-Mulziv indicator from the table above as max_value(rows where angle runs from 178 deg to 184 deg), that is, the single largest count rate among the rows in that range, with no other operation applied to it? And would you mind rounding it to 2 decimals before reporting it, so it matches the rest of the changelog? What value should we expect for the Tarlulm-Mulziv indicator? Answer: 2.94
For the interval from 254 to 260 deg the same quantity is 3.86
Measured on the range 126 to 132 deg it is 2.66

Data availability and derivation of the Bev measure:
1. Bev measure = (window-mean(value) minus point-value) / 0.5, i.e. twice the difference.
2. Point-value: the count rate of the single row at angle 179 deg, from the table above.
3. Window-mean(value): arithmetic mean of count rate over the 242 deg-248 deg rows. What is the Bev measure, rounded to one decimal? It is 2.0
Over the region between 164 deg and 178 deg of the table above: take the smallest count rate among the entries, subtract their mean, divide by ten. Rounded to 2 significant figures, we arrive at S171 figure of -0.040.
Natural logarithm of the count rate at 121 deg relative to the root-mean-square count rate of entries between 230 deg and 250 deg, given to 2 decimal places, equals -0.23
